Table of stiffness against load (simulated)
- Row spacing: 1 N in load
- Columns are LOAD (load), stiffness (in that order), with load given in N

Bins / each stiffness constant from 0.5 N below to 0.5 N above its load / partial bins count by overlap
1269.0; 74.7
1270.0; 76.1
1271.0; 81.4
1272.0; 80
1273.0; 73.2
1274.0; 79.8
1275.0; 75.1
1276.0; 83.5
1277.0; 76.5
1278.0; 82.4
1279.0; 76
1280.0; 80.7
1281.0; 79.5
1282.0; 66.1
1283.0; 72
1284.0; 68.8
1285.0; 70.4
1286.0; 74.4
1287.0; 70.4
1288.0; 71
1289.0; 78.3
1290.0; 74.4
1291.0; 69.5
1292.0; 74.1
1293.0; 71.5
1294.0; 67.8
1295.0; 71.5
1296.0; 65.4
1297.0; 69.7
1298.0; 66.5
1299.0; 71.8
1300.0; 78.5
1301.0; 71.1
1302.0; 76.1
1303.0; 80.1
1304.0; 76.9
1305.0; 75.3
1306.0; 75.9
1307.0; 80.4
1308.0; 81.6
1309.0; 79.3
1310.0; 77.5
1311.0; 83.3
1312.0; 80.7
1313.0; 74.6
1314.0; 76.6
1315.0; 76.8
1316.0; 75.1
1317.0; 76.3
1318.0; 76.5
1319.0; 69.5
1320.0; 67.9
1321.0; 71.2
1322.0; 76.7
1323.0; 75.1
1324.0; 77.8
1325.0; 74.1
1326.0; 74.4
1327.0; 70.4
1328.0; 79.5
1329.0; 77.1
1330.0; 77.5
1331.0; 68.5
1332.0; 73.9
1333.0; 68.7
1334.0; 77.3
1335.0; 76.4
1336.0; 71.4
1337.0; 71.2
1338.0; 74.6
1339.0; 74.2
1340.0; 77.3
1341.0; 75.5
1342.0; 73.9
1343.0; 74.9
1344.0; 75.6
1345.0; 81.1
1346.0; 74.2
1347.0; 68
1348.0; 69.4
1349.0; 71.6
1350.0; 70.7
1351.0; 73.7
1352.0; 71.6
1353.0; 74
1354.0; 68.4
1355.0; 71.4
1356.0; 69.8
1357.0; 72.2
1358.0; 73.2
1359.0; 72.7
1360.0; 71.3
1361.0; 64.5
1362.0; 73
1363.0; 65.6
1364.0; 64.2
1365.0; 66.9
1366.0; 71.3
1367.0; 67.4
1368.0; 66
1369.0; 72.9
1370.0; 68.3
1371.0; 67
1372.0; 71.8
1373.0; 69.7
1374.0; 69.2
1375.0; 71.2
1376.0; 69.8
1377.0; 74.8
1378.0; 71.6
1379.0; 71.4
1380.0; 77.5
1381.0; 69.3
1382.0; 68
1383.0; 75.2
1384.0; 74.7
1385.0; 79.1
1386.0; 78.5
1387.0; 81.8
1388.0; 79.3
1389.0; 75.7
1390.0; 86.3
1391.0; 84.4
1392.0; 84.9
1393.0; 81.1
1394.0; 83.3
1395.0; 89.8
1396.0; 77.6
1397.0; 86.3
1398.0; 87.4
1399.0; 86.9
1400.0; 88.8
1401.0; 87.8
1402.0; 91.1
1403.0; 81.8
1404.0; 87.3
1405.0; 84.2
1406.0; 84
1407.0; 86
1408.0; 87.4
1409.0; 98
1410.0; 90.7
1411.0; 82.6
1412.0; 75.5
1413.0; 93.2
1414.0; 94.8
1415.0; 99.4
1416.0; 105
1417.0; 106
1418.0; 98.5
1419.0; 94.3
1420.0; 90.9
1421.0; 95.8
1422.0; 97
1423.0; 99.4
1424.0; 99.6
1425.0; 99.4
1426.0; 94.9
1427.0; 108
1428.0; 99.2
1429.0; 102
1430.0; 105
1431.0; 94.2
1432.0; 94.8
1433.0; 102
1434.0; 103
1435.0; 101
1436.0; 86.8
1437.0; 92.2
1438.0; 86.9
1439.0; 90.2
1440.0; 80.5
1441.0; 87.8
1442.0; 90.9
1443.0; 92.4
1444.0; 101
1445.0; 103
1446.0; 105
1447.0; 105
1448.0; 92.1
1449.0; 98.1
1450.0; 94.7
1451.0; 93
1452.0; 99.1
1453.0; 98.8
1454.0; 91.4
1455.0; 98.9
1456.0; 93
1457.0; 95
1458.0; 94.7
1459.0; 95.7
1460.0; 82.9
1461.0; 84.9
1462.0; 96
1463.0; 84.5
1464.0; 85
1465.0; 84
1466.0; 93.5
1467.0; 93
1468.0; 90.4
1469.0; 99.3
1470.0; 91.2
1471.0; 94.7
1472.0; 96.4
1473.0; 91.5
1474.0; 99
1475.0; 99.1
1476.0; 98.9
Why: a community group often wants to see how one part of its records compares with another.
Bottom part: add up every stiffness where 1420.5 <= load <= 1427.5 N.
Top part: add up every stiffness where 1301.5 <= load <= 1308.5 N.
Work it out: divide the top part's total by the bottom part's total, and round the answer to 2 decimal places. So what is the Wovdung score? 0.79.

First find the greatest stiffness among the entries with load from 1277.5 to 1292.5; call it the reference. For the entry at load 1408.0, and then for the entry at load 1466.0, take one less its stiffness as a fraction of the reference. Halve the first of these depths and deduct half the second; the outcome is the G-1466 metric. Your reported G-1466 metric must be 0.037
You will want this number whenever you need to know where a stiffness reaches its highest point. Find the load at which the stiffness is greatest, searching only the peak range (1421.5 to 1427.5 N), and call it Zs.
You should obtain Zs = 1427.0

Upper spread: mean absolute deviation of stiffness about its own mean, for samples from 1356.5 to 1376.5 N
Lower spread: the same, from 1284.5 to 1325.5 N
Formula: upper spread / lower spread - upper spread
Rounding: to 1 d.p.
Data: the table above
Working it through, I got -1.8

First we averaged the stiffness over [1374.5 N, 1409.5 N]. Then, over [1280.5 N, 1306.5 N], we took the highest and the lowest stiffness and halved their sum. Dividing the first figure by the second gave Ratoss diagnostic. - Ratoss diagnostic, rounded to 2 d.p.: 1.12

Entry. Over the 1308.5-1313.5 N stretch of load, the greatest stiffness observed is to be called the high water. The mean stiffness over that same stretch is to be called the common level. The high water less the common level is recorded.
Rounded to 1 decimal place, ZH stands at 4.2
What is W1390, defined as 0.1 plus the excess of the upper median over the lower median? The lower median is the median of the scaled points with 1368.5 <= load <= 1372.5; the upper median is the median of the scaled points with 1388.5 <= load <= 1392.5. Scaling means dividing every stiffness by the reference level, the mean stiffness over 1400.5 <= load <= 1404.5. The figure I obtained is 0.27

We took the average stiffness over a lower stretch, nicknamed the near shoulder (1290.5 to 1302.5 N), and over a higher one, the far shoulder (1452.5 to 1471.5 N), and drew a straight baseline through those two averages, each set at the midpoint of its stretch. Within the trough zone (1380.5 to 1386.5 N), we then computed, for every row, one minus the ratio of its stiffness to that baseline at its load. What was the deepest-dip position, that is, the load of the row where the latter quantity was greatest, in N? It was 1382.0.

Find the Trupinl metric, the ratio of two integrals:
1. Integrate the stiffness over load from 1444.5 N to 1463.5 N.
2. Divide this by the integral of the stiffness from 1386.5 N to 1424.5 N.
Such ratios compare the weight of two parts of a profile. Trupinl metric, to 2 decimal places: 0.53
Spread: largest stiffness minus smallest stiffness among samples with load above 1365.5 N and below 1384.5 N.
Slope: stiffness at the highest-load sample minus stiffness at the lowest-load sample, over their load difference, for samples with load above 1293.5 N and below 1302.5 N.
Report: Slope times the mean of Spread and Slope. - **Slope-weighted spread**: 6.5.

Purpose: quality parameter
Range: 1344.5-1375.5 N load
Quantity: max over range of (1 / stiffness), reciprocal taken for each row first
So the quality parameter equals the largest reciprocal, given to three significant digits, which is 0.0156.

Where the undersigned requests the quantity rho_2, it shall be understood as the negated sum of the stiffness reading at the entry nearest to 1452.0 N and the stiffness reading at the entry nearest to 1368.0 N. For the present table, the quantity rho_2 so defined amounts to -165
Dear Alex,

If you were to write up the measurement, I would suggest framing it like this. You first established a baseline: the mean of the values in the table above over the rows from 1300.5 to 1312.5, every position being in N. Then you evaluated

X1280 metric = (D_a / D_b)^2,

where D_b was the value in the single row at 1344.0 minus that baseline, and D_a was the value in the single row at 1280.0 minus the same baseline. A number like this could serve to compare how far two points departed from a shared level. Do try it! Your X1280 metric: 0.95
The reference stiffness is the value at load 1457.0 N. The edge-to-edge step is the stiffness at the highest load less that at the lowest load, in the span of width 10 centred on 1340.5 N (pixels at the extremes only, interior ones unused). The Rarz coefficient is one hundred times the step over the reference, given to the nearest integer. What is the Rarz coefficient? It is 10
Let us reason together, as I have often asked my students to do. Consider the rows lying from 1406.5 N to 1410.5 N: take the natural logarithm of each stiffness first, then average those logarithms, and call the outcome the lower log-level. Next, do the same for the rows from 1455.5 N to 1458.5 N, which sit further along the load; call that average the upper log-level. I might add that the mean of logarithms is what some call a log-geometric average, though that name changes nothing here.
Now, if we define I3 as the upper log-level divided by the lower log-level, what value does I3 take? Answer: 1.01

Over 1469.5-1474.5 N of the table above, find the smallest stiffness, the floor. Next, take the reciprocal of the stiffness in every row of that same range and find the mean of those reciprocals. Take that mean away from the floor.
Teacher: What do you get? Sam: 91.2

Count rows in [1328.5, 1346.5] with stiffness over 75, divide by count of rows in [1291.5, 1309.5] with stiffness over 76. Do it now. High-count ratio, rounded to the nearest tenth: 1.1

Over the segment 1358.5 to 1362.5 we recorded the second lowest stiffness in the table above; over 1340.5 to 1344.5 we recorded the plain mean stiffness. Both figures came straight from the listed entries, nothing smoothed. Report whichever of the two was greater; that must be 75.0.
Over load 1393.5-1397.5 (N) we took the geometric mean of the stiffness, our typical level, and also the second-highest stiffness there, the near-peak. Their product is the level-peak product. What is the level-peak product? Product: 7260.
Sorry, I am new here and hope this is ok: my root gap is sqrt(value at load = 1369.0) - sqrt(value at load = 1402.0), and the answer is -1.0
